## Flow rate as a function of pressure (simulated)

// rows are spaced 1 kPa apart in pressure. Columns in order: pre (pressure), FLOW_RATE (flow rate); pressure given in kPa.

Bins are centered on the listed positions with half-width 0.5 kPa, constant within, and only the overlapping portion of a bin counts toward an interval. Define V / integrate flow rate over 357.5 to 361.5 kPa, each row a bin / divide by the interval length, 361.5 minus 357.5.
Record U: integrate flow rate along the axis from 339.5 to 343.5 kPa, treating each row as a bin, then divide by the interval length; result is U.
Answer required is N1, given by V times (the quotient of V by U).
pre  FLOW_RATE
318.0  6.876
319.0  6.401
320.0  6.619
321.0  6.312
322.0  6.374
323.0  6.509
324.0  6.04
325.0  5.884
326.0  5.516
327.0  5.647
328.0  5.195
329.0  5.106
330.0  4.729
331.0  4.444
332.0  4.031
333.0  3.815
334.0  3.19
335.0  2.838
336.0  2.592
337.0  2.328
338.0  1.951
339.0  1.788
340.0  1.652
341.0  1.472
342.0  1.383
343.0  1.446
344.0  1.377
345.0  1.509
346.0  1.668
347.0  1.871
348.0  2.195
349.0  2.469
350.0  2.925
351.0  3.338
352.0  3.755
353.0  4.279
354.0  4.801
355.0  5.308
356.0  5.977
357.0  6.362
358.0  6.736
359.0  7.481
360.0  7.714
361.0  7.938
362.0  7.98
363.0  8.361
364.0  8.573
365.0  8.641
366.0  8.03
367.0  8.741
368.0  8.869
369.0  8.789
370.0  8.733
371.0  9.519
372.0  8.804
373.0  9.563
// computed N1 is 37.5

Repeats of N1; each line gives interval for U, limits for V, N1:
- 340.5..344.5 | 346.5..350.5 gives 3.9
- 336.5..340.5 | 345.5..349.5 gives 2.2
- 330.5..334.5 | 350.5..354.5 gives 4.2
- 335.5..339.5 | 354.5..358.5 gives 17.2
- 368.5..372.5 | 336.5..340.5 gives 0.4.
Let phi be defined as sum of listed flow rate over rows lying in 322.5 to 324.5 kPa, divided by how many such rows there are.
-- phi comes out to 6.3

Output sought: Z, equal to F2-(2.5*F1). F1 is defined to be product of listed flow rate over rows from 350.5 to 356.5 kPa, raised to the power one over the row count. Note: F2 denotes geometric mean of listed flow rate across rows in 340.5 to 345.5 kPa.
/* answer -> -10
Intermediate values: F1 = 4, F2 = 1.4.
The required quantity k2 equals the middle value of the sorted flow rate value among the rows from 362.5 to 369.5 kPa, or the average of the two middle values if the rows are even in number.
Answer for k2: 8.6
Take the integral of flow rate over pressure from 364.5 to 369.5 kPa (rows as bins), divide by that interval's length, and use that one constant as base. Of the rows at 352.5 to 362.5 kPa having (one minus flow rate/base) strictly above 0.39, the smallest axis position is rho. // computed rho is 353.0 kPa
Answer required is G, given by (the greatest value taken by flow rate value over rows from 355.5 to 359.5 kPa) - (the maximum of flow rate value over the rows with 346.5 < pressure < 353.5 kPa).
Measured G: 3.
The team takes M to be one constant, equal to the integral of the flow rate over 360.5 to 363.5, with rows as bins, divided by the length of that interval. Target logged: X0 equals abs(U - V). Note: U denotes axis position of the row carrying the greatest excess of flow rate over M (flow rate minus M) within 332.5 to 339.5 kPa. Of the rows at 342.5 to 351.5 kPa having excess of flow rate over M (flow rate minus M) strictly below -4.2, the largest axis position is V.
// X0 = 18 kPa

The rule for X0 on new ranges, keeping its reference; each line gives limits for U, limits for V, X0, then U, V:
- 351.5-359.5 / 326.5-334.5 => 25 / 359.0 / 334.0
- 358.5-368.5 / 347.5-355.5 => 16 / 368.0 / 352.0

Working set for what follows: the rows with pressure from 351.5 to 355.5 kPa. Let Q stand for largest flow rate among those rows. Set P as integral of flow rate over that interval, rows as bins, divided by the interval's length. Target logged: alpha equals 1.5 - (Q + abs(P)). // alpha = -8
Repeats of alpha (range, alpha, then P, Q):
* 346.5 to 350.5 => -4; 2.4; 2.925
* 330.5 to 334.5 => -7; 3.9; 4.444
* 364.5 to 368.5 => -16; 8.6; 8.869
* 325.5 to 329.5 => -10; 5.4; 5.647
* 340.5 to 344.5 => -1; 1.4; 1.472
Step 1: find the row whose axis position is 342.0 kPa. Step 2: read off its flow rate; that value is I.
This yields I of 1.383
